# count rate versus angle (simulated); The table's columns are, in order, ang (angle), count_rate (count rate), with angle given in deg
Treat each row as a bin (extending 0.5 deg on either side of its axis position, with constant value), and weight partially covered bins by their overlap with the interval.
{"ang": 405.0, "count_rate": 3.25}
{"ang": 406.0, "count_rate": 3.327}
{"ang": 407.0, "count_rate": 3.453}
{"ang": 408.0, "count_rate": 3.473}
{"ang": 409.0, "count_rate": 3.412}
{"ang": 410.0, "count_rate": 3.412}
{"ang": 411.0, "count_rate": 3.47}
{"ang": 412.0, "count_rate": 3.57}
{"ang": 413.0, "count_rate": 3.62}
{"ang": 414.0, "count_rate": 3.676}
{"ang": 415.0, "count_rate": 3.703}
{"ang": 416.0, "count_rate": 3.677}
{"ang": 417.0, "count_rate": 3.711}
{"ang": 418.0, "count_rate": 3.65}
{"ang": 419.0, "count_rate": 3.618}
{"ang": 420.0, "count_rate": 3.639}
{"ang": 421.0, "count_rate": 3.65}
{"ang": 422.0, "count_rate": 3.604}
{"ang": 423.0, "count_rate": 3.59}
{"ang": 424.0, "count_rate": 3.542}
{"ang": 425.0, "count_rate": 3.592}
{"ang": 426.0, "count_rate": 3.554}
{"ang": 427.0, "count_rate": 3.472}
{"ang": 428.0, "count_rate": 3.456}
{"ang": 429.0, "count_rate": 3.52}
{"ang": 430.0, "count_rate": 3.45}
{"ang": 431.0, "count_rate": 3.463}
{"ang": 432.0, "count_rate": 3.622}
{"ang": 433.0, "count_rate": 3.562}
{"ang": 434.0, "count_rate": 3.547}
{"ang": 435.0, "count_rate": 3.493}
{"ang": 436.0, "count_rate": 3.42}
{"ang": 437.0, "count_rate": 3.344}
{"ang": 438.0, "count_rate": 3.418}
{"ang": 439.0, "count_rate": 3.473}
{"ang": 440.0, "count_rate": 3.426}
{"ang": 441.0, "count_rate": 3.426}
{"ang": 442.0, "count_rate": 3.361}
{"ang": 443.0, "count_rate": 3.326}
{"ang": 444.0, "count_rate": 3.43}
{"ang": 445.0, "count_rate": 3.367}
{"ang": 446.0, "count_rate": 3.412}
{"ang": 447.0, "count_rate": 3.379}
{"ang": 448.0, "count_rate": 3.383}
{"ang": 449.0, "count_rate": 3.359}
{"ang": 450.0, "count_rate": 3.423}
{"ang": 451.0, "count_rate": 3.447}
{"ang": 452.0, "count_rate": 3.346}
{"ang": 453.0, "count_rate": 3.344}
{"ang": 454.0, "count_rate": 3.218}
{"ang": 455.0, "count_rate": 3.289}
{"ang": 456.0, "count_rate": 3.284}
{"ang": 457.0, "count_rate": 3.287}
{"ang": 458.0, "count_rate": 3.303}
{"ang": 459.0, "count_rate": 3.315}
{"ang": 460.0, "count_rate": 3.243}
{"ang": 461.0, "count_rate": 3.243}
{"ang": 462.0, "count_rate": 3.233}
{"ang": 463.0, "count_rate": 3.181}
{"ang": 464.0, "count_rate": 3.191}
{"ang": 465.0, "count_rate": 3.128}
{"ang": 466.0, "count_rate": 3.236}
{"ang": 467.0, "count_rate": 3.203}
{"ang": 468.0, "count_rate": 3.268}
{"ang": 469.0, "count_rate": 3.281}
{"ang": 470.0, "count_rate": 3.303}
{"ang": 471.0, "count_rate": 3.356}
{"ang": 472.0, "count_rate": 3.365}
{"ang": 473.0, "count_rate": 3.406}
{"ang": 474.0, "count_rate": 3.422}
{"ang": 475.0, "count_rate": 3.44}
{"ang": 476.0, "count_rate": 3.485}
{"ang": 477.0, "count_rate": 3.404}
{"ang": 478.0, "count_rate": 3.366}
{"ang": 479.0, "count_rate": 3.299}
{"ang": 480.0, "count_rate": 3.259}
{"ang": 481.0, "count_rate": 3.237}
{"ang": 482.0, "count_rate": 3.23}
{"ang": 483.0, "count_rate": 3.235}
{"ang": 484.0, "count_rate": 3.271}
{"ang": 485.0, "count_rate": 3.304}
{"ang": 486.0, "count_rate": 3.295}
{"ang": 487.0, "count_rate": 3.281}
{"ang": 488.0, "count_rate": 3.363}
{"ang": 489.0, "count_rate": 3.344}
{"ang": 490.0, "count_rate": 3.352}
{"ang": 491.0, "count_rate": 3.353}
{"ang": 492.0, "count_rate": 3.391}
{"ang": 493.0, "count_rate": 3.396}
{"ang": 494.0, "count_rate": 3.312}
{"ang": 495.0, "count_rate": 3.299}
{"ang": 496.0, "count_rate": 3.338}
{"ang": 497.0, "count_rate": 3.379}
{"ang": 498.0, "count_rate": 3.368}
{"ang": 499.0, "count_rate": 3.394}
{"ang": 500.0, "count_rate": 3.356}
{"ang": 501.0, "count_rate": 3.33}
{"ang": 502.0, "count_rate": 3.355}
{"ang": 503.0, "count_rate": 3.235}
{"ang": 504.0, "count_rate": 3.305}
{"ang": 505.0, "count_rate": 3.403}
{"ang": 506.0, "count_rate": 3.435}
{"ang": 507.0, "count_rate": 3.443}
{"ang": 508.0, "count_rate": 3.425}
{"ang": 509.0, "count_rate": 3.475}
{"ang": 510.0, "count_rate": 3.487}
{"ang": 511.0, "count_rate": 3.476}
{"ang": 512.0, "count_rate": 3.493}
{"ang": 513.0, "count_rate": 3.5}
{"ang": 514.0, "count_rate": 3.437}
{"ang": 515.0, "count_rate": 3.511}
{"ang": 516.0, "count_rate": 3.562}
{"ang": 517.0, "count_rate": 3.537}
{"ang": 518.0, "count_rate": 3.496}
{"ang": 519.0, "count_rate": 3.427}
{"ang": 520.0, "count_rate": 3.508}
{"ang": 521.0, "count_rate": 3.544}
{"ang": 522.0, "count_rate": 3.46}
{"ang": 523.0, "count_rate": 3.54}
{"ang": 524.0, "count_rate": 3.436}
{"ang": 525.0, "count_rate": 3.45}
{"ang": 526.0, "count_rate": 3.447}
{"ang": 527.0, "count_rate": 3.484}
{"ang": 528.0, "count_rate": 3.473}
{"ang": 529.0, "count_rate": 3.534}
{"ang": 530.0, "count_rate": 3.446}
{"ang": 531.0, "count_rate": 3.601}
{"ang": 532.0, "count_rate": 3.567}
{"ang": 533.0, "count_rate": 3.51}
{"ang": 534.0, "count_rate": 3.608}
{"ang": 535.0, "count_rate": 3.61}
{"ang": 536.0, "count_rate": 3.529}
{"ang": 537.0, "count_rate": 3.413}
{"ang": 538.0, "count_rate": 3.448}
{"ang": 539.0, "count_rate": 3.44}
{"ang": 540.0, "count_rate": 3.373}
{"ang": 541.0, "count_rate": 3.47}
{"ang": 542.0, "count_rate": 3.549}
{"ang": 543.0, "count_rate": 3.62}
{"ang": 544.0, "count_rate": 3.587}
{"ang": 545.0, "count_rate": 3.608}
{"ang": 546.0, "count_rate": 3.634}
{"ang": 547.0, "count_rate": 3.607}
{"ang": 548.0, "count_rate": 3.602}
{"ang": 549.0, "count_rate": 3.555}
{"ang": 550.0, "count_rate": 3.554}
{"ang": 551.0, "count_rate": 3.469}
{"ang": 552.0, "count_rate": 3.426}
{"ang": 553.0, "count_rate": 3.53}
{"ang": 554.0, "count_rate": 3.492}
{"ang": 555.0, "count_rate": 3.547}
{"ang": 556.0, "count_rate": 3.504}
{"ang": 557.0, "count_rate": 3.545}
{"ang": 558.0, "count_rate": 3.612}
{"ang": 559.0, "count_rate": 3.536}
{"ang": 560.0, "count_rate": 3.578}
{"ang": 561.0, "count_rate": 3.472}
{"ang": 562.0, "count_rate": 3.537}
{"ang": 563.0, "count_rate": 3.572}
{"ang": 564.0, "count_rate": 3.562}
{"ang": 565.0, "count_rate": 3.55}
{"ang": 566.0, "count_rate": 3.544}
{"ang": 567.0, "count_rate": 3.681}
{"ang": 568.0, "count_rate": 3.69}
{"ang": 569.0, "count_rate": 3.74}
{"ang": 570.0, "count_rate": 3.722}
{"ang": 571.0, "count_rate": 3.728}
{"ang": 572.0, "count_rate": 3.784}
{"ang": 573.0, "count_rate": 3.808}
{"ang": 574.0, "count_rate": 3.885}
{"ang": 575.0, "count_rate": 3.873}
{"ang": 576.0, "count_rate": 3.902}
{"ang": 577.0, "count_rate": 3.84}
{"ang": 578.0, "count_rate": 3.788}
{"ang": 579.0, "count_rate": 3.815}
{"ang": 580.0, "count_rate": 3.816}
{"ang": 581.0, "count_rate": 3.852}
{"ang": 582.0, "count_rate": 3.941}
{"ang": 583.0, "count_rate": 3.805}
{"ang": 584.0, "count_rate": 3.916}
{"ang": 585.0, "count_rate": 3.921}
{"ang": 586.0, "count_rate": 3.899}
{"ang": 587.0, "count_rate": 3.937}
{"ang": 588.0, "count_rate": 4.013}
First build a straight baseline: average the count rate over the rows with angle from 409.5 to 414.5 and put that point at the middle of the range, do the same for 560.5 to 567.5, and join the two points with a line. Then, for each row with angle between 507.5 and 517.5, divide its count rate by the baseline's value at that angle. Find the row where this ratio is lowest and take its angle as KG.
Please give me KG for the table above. 508.0 deg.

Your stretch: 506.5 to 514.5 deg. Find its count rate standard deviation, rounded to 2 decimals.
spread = 0.03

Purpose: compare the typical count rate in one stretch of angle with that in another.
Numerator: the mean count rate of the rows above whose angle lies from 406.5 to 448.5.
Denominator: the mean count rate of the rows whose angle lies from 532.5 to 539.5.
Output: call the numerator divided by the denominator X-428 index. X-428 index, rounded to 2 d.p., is 1.00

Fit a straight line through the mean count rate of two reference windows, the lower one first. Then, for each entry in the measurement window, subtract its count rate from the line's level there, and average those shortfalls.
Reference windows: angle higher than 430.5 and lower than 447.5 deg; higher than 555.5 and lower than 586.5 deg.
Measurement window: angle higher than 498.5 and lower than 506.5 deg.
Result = 0.22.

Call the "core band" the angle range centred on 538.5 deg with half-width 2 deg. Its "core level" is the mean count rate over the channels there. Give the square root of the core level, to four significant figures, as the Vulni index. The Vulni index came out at 1.849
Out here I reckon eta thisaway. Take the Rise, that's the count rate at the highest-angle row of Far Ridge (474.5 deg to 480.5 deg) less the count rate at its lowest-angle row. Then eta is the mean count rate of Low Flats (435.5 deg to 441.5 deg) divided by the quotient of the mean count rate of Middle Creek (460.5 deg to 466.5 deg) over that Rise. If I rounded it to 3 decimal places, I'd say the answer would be -0.193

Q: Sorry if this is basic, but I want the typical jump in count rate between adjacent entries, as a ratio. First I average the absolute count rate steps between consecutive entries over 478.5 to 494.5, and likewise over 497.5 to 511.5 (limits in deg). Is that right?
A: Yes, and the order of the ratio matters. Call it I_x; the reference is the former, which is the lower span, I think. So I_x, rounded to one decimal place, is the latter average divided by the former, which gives 1.5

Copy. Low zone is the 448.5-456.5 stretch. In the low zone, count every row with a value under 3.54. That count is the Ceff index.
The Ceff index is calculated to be 8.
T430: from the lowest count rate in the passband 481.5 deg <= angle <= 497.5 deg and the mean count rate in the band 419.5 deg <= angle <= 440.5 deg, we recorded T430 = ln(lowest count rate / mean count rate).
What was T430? -0.085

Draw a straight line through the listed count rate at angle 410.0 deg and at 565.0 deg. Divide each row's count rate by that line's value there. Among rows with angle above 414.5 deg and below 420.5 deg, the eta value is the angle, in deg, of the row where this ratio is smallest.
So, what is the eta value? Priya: 419.0 deg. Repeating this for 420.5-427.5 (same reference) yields 427.0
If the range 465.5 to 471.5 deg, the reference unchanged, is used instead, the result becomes 467.0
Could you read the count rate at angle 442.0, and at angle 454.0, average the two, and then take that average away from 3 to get -0.29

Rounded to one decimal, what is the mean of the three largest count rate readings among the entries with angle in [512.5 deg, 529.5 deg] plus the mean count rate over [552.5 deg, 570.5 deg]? 7.1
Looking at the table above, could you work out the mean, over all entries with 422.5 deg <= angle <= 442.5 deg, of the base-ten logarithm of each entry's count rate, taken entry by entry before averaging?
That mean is 0.542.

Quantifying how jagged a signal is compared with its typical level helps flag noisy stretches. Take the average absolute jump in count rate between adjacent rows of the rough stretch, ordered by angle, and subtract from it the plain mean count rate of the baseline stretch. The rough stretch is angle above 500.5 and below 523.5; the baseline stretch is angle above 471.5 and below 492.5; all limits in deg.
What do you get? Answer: -3.29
